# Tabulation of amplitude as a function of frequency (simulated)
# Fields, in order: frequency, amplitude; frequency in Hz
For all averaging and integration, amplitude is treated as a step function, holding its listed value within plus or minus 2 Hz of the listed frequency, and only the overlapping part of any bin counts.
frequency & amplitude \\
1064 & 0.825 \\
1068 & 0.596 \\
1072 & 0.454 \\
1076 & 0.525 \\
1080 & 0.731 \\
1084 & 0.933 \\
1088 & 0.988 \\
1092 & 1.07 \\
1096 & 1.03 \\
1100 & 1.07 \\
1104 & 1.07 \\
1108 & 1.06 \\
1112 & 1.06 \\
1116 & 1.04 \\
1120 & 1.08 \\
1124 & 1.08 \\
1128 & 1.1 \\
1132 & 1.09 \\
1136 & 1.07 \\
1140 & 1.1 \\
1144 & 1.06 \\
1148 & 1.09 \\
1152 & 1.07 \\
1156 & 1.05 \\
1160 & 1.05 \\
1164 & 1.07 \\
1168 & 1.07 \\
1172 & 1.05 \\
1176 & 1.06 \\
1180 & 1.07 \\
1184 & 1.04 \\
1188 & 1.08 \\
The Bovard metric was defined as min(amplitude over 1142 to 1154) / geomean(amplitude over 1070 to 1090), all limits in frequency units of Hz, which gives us 1.53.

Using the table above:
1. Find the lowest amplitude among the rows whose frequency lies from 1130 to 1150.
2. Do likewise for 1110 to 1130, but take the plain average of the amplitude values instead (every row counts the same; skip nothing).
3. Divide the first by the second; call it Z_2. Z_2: 0.99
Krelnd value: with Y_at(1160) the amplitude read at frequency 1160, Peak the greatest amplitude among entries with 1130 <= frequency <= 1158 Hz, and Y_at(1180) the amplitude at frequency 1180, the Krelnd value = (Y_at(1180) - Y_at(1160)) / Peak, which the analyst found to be 0.018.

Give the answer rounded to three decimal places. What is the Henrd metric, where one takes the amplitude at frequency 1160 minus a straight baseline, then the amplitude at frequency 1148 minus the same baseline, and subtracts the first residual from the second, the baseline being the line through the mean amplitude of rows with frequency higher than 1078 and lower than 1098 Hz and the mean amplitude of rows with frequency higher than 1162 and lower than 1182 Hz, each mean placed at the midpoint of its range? 0.056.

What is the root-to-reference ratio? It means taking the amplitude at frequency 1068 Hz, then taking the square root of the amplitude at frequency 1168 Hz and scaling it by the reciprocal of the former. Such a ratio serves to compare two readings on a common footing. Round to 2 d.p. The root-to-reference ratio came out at 1.74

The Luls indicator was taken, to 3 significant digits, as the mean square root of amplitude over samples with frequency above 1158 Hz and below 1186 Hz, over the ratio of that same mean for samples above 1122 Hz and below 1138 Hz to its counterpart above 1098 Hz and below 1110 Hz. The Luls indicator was 1.02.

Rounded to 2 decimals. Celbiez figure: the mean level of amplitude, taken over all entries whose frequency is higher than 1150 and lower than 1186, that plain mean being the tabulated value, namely 1.06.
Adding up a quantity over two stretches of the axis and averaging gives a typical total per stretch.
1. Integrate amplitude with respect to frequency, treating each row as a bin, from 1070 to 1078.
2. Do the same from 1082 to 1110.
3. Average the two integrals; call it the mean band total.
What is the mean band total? 16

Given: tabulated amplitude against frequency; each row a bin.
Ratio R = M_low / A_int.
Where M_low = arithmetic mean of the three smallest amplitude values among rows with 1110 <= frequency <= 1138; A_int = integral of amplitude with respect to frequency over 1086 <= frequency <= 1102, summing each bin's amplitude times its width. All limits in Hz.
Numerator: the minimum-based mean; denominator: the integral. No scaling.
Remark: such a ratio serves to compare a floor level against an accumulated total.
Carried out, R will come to 0.064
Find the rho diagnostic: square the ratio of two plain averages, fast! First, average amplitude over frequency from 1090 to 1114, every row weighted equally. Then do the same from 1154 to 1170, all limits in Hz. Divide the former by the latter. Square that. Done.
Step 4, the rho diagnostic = 1.00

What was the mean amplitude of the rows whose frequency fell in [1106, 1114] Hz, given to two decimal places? 1.06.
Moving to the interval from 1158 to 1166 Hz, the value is 1.06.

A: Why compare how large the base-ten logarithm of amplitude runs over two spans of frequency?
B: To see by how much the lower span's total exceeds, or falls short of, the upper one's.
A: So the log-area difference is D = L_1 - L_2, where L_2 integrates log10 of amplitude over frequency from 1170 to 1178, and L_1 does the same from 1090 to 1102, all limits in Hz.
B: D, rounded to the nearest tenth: 0.1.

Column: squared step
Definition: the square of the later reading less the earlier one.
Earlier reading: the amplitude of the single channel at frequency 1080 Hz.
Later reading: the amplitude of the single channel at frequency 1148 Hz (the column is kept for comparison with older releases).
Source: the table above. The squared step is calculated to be 0.13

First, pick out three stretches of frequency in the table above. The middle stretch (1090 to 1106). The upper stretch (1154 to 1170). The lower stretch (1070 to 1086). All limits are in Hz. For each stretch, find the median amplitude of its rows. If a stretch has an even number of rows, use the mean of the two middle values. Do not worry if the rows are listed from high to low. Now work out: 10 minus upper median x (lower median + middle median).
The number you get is 8.20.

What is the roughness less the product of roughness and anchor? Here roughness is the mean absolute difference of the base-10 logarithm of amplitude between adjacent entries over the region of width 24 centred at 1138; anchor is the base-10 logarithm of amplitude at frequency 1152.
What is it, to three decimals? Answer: 0.010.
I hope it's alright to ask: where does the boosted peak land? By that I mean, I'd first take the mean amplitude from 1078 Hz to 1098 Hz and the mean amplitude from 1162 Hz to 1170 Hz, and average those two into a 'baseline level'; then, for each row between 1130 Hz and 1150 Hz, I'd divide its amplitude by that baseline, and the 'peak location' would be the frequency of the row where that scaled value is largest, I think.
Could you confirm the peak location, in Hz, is 1140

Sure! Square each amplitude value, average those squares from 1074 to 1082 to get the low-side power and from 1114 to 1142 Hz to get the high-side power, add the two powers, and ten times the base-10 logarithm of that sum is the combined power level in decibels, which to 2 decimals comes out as 1.96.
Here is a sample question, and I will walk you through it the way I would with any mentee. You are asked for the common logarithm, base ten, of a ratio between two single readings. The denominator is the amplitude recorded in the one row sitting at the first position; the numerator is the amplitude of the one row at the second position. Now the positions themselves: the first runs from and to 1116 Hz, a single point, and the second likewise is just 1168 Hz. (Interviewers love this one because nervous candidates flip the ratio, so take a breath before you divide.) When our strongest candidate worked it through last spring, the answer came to 0.012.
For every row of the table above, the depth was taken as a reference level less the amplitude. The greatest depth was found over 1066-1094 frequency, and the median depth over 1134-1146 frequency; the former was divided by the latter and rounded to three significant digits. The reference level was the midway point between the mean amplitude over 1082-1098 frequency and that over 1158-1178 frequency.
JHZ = -15.5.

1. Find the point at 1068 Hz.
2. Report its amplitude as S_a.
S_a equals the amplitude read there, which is 0.596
